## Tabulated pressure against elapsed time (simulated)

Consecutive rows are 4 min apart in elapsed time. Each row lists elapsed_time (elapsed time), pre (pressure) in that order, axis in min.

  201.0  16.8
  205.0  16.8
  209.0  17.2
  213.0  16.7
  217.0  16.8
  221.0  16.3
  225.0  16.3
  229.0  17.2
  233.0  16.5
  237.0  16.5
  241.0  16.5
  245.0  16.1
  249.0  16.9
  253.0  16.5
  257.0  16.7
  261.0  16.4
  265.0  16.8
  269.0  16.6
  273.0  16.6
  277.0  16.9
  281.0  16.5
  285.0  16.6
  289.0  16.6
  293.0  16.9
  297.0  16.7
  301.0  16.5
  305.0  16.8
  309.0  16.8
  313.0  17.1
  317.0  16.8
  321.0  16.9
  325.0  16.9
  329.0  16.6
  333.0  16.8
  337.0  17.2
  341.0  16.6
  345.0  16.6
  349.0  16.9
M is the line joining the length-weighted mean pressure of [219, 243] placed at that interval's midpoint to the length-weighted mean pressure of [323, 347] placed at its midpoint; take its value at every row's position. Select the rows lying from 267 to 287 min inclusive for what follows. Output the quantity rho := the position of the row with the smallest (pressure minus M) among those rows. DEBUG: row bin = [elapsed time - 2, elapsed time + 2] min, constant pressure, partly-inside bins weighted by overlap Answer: 281.0 min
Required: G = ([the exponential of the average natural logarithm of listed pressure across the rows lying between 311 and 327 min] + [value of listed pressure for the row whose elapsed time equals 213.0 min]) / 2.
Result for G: 16.8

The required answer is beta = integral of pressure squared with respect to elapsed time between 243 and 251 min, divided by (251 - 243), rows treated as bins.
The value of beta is 272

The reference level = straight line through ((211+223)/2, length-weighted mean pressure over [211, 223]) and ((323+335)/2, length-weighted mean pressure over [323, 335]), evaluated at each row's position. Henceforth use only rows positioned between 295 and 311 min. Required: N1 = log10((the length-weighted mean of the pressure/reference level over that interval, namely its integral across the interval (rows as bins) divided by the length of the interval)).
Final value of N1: -0.0007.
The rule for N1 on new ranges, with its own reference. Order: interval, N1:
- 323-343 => 0.0012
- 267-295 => -0.0006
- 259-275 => -0.0019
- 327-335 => -0.0018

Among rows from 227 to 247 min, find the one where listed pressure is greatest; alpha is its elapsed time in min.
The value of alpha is 229.0 min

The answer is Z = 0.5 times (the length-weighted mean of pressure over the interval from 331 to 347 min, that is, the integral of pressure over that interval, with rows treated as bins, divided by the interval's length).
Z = 8.40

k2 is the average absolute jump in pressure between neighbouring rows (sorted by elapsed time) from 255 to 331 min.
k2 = 0.21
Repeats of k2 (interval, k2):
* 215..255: 0.41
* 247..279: 0.26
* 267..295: 0.18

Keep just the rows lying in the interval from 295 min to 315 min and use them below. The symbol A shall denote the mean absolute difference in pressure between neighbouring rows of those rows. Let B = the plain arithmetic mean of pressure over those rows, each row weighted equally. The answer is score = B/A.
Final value 84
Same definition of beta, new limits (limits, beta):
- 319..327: 286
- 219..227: 266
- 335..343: 286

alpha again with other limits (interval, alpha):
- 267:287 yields 277.0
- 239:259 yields 249.0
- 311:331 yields 313.0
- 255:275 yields 265.0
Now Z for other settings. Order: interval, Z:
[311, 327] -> 8.46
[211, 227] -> 8.26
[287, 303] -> 8.34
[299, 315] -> 8.40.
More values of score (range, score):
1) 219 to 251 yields 41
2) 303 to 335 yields 98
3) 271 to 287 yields 62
